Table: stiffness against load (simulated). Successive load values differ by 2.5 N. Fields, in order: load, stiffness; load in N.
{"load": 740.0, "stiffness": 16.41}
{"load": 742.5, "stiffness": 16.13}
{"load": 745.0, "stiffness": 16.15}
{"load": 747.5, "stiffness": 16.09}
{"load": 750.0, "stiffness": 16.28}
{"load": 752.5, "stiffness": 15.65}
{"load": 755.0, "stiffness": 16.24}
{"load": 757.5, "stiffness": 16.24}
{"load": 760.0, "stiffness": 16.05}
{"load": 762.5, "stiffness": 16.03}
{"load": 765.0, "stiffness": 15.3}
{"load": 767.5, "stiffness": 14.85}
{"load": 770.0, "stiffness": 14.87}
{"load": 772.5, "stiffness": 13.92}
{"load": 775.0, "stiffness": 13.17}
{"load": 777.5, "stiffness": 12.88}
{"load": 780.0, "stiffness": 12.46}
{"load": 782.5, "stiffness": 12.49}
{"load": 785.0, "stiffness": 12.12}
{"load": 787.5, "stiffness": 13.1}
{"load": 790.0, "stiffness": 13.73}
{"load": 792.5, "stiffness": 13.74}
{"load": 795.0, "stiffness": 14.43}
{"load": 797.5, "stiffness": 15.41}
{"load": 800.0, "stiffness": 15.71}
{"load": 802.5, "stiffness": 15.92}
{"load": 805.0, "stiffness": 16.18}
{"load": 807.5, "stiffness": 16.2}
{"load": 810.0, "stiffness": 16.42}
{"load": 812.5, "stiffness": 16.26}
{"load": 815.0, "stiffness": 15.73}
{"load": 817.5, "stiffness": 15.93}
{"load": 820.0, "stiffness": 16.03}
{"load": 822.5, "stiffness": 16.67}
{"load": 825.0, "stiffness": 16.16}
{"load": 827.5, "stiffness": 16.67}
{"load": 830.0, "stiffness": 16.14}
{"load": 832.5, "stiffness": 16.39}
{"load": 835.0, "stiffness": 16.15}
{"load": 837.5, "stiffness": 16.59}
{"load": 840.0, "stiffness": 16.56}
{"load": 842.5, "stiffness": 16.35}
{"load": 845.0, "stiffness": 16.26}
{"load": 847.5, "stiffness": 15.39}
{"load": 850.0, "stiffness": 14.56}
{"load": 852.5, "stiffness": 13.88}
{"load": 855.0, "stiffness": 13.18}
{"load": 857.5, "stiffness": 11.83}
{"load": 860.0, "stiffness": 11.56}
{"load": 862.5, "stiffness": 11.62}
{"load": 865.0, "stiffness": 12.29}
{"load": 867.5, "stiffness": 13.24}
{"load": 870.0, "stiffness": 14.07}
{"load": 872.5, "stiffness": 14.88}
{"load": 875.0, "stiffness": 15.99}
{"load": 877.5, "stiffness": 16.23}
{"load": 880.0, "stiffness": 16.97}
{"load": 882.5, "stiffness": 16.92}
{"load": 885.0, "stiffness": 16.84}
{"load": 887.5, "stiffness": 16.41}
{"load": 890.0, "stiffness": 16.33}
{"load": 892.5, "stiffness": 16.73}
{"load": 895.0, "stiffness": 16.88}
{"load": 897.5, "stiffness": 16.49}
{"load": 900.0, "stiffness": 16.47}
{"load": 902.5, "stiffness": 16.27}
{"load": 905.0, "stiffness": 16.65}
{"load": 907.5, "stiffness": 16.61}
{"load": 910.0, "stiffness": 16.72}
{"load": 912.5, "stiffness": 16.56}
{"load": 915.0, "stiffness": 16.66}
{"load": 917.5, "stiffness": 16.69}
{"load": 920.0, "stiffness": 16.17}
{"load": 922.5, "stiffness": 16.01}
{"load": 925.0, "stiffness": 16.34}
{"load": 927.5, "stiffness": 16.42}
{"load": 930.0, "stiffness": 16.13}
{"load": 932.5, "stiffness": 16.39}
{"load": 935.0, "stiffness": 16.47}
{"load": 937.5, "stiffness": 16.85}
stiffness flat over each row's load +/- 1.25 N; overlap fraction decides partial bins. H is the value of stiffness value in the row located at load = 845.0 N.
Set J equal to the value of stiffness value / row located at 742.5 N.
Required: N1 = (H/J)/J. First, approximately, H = 16.26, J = 16.13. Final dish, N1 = 0.0625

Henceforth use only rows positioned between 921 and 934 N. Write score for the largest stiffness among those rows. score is 16.42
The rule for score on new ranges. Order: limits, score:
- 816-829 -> 16.67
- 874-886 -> 16.97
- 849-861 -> 14.56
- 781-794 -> 13.74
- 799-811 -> 16.42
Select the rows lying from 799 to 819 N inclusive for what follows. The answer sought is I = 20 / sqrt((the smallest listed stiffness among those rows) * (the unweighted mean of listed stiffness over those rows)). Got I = 1.26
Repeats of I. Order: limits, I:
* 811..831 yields 1.25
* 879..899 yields 1.21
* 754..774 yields 1.36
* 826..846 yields 1.23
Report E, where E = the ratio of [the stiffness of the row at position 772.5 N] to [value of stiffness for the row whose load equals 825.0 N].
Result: 0.86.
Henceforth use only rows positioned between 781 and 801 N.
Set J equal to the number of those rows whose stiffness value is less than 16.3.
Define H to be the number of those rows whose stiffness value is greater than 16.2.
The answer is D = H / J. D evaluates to 0.0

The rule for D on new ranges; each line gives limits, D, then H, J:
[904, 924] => 3.0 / 6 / 2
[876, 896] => 8.0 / 8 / 1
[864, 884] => 0.5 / 3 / 6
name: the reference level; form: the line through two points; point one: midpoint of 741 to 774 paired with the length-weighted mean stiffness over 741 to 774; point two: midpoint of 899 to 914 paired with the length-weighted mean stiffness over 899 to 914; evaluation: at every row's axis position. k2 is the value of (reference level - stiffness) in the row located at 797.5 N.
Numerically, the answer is 0.5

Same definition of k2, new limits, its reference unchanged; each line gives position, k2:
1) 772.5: 1.8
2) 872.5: 1.5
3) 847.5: 0.8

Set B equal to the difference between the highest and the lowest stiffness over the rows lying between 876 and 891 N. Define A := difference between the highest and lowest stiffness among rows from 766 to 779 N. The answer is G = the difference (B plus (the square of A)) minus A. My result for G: 2.7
